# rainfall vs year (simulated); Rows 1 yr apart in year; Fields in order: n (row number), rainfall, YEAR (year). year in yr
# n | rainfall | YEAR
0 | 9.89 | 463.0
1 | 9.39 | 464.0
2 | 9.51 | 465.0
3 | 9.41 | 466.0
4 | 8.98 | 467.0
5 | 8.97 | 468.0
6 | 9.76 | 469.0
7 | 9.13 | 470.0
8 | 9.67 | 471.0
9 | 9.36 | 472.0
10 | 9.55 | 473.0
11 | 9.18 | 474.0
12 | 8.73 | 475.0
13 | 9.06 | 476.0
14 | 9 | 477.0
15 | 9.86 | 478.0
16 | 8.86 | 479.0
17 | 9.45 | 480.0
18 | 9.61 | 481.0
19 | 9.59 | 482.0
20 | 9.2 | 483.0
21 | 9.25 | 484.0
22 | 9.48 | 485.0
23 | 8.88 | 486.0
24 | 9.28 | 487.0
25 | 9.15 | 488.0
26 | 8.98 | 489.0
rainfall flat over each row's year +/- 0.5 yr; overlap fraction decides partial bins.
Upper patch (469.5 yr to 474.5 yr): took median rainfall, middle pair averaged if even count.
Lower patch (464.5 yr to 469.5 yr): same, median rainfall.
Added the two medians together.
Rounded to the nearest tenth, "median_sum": 18.8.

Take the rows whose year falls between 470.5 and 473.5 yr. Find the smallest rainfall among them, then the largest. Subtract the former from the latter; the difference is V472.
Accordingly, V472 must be 0.31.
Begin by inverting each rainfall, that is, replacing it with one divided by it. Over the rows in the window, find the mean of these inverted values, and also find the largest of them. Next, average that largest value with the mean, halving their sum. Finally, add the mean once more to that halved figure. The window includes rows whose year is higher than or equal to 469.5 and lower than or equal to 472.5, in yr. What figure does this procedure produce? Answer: 0.215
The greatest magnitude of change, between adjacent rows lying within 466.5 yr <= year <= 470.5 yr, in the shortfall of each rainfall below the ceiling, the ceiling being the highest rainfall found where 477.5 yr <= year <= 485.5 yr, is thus 0.8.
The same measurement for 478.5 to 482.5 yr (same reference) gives 0.6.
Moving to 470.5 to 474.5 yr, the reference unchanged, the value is 0.4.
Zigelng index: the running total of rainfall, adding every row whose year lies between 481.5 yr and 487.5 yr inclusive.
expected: 55.7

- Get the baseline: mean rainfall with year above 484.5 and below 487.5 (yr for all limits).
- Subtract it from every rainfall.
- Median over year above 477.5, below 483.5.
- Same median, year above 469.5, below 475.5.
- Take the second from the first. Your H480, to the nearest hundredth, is 0.25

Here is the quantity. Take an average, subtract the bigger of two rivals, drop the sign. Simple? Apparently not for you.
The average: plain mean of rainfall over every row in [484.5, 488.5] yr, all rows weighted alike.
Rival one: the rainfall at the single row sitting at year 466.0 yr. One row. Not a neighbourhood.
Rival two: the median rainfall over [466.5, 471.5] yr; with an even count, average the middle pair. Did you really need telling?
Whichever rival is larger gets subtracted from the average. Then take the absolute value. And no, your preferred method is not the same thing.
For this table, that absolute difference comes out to 0.21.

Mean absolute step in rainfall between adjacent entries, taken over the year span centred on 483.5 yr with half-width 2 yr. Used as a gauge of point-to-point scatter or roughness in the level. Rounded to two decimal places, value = 0.22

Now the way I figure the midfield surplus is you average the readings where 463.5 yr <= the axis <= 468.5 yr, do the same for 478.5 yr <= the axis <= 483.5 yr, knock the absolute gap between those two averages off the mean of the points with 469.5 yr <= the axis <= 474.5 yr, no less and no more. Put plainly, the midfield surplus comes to 9.29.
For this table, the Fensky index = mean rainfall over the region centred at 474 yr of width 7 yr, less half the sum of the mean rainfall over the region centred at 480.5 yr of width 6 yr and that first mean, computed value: -0.10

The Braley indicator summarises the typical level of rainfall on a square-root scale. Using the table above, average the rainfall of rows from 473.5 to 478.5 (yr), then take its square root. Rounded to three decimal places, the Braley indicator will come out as 3.028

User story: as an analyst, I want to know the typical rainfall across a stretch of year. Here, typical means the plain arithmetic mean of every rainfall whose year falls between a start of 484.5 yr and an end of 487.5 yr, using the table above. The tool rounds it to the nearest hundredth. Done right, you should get 9.21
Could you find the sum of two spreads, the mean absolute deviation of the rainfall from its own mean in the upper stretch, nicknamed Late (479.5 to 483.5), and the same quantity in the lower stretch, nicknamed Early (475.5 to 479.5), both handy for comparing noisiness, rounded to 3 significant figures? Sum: 0.470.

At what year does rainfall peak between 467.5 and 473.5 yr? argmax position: 469.0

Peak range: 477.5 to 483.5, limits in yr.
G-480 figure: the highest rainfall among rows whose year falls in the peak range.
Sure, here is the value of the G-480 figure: 9.86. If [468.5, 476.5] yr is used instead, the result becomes 9.76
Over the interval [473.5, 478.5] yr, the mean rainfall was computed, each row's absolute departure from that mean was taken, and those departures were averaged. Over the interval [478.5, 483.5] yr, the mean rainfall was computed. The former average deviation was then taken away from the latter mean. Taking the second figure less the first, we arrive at 9.06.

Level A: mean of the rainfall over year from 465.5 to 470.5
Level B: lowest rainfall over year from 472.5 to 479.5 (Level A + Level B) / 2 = 8.99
